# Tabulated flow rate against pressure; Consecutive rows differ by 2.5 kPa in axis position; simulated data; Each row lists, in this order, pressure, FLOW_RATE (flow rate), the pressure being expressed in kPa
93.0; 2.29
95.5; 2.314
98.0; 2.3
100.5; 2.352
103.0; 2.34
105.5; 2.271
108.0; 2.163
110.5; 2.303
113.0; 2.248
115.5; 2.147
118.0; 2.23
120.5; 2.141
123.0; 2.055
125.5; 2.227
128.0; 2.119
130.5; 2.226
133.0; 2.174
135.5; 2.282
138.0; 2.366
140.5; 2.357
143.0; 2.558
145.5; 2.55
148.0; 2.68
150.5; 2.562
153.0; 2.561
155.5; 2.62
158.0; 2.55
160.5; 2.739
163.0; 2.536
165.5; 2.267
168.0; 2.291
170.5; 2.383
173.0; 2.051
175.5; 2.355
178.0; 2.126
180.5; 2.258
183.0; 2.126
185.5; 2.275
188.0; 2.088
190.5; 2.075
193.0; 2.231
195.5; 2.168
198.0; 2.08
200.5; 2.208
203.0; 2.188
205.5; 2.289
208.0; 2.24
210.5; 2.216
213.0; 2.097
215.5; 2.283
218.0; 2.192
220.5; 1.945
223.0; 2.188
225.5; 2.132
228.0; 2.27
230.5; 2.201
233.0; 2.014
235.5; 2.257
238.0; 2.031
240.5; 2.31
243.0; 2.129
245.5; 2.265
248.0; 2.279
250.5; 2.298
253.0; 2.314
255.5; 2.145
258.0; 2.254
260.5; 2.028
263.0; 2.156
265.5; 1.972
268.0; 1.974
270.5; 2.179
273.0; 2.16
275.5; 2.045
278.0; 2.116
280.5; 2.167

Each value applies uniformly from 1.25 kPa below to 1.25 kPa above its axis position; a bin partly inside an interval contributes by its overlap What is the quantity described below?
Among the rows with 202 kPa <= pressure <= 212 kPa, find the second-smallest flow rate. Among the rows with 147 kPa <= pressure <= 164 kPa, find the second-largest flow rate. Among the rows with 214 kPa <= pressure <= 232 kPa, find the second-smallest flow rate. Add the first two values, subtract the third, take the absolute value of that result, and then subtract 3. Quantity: -0.24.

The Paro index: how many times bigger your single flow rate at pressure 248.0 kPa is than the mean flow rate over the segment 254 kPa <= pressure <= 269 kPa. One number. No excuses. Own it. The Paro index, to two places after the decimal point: 1.09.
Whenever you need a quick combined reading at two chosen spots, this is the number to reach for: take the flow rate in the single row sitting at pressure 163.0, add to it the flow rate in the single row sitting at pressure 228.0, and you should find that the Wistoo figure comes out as 4.81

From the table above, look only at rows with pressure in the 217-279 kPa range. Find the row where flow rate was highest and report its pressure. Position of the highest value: 253.0 kPa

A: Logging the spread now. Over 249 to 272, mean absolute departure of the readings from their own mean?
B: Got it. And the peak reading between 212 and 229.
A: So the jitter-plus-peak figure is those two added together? 2.39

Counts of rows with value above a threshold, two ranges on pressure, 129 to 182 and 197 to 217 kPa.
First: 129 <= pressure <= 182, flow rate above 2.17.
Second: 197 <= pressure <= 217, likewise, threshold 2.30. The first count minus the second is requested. 19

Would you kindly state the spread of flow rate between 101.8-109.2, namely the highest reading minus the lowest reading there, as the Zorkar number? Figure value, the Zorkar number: 0.18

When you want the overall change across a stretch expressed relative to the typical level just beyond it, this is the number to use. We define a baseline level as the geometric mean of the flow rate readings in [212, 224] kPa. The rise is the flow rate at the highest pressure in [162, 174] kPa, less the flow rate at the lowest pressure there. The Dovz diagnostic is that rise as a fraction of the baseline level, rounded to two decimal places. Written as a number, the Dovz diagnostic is -0.23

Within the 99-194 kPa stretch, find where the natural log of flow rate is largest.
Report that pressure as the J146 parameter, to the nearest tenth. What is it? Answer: 160.5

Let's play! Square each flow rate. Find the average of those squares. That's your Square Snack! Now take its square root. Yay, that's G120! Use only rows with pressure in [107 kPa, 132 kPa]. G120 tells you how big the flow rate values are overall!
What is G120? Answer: 2.19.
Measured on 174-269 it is 2.18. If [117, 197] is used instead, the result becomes 2.33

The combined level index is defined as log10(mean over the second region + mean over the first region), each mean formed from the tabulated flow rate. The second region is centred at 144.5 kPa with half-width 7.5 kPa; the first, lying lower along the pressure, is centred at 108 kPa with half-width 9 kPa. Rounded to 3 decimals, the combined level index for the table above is 0.679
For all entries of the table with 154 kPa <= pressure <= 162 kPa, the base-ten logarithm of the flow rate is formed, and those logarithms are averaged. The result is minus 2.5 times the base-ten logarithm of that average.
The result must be 0.94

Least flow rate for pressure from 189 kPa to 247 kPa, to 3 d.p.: 1.945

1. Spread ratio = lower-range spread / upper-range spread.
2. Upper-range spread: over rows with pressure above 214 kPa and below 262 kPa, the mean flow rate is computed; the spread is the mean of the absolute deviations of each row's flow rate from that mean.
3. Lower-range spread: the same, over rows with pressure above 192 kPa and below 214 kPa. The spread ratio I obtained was 0.55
